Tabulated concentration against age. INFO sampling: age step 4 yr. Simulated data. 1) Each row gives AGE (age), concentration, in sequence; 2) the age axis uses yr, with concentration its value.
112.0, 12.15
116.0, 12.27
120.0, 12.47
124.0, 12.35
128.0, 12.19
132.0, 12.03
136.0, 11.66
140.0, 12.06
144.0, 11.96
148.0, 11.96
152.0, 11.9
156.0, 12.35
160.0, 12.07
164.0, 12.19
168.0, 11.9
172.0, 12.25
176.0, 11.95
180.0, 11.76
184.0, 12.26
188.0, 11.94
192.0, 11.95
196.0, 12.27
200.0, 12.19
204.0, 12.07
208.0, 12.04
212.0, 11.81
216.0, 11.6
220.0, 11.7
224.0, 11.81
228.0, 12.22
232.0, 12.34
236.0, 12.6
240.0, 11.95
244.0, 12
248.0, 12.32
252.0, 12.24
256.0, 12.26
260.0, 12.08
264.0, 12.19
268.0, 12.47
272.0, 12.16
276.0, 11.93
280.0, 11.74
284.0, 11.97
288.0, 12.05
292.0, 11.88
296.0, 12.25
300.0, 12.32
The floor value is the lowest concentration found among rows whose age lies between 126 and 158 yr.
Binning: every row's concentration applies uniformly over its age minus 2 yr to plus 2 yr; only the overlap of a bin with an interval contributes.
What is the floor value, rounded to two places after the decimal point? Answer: 11.66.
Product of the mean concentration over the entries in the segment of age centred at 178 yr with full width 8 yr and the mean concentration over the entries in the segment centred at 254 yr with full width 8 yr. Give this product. 145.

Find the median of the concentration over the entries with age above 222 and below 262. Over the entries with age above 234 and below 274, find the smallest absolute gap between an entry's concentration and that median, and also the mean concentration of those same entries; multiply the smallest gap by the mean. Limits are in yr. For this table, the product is 0.12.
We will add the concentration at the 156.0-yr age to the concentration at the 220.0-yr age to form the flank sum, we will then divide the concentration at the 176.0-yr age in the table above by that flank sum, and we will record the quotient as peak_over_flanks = 0.497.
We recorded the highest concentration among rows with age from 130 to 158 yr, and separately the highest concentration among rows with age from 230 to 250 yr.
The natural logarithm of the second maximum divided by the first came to 0.020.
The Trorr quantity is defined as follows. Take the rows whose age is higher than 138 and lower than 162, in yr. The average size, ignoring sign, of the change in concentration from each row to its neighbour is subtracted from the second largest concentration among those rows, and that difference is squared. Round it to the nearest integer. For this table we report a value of 141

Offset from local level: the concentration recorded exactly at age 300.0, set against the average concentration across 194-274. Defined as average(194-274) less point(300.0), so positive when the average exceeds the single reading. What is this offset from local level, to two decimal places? -0.20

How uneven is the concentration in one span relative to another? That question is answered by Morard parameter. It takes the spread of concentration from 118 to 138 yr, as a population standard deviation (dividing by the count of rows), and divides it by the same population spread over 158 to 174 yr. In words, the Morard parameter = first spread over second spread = 2.1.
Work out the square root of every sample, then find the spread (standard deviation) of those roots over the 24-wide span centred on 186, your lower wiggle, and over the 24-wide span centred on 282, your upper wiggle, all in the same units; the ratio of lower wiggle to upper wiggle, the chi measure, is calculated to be 1.40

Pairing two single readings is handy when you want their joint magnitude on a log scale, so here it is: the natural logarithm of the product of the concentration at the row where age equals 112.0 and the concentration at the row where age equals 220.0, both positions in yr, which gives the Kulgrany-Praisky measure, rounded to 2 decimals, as 4.96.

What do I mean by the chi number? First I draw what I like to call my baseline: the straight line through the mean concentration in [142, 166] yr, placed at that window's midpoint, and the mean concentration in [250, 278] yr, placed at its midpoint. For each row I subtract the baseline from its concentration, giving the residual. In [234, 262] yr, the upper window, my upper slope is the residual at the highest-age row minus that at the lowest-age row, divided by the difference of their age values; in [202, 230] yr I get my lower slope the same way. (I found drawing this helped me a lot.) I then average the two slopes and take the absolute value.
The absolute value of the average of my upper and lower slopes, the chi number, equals 0.009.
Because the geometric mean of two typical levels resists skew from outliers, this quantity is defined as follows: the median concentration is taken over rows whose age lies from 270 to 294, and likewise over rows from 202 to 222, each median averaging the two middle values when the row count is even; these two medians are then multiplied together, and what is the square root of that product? 11.9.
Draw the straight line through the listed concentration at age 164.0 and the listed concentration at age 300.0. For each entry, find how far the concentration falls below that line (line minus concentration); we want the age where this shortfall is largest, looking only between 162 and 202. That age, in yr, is 180.0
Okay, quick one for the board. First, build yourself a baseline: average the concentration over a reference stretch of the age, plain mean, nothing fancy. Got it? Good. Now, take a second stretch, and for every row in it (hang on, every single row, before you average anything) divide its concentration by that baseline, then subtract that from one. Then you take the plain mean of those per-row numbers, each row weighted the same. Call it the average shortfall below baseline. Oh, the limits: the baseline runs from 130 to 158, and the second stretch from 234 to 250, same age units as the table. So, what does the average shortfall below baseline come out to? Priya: -0.019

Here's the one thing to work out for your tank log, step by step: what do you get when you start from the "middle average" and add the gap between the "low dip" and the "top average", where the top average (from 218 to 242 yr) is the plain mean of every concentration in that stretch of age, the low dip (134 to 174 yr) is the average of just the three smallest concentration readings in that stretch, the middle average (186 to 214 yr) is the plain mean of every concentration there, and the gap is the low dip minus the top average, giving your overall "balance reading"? 11.8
